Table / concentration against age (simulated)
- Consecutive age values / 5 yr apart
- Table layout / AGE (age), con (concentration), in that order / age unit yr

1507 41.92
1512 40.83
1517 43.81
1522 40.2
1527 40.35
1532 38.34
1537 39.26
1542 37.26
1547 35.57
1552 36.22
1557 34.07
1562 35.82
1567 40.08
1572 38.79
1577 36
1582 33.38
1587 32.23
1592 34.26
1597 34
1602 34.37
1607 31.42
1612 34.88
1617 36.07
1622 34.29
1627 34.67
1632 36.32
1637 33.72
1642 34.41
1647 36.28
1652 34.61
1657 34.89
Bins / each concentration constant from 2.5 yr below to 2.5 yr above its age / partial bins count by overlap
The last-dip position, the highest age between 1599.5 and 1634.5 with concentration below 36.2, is 1627 yr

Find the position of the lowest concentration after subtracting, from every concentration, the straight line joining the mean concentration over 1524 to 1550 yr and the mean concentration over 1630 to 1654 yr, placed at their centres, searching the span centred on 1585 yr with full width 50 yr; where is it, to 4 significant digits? 1607 yr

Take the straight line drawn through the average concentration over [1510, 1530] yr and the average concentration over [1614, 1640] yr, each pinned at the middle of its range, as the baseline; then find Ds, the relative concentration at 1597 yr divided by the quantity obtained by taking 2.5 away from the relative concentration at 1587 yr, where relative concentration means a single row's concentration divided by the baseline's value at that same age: -0.565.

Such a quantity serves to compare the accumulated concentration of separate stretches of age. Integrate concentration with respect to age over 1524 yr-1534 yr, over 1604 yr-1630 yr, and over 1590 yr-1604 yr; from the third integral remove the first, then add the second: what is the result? 976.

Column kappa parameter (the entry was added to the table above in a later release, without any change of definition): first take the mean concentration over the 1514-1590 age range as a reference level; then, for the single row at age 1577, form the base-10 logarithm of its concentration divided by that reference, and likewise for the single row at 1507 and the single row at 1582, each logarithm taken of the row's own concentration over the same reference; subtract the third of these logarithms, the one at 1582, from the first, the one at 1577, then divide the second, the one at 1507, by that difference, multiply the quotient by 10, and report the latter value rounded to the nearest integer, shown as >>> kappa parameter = 15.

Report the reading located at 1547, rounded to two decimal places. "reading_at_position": 35.57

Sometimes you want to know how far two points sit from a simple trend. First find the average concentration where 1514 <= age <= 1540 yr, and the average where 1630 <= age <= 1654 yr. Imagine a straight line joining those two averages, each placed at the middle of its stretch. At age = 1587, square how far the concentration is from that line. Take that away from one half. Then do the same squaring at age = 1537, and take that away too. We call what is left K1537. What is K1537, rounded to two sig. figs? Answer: -29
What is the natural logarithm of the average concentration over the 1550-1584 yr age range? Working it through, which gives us 3.59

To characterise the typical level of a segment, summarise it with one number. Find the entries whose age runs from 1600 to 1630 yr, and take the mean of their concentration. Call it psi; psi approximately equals 34.3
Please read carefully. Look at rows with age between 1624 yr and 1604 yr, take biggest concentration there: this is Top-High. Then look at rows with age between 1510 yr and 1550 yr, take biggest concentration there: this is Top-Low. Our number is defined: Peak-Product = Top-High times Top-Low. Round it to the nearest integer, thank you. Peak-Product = 1580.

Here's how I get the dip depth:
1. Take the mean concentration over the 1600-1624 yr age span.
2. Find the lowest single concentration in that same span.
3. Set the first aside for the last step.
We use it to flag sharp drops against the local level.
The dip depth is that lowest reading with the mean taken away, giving -2.8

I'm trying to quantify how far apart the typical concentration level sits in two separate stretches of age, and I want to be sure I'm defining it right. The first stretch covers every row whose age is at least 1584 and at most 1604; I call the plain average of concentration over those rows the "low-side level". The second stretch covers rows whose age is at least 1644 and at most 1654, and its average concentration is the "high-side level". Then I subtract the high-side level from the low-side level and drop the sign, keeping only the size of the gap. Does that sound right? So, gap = 1.7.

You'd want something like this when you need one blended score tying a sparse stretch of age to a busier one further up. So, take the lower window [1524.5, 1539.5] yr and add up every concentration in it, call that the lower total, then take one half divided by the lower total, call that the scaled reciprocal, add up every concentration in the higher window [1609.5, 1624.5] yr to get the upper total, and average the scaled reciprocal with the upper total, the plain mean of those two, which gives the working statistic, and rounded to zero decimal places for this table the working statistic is 53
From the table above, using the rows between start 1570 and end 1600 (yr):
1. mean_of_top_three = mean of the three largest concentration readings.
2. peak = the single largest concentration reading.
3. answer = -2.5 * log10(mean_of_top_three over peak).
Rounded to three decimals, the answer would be 0.071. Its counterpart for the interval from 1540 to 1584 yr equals 0.038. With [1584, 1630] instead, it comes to 0.026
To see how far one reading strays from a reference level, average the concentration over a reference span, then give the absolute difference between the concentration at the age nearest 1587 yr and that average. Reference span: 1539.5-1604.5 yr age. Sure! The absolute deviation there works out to 3.3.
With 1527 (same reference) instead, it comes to 4.8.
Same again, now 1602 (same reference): 1.2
